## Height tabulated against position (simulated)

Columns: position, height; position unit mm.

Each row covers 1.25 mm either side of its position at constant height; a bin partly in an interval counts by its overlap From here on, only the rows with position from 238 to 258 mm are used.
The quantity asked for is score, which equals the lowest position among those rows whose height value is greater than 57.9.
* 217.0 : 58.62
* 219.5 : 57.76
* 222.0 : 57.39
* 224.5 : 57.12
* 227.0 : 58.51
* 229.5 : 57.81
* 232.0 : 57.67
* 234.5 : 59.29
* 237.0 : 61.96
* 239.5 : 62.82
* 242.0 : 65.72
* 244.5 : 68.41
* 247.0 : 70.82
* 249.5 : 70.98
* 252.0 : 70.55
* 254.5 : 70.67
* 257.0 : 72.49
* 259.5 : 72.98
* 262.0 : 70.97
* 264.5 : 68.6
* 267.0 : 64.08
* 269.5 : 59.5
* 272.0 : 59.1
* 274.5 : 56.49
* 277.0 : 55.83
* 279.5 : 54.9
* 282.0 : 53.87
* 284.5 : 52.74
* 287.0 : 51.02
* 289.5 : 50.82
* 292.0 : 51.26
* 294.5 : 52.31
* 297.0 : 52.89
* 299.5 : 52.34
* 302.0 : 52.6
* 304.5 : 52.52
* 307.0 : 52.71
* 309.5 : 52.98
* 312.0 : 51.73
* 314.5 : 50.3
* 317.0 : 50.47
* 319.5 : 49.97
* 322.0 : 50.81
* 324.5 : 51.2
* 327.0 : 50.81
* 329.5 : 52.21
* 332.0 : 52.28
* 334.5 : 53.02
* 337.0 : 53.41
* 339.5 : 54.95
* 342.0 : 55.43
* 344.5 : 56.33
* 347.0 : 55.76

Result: 239.5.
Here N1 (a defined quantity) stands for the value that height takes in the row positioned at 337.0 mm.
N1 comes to 53.41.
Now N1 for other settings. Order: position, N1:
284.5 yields 52.74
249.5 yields 70.98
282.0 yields 53.87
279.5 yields 54.9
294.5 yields 52.31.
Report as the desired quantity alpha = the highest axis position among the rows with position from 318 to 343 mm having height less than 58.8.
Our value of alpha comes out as 342.0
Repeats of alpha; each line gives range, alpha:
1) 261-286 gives 284.5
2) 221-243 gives 232.0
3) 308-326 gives 324.5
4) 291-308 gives 307.0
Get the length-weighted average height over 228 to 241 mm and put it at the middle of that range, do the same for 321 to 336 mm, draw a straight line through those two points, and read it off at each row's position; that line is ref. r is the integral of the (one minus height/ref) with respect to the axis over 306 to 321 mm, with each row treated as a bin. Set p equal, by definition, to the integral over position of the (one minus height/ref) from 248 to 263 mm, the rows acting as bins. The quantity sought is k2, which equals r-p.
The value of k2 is 3.9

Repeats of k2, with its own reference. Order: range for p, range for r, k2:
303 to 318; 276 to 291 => 0.3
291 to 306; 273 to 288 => -0.1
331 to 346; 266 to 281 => 0.6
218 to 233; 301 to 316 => -0.4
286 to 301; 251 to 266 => -4.2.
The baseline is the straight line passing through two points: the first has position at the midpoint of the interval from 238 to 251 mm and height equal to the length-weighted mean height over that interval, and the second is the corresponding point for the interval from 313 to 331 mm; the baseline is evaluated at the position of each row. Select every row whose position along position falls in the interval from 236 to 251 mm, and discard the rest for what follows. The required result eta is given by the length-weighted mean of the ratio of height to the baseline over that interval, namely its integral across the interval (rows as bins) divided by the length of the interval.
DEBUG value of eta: 0.99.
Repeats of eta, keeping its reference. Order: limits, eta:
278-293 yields 0.89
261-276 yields 1.01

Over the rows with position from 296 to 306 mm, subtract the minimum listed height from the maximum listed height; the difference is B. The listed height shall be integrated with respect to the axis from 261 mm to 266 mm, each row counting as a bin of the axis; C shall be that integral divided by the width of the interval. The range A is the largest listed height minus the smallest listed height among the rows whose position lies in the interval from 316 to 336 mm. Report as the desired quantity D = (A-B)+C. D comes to 72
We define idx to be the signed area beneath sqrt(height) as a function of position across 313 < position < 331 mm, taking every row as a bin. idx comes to 128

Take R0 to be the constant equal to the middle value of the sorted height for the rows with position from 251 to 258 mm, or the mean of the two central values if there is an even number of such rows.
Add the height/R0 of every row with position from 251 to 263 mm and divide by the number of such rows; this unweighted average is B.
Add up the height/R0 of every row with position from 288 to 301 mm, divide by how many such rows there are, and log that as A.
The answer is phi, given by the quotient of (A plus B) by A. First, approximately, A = 0.73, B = 1.01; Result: 2.4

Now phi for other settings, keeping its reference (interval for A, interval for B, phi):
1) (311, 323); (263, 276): 2.2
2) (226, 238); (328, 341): 1.9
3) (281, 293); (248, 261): 2.4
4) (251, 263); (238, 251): 1.9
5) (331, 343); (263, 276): 2.1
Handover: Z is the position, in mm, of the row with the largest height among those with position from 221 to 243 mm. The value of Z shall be 242.0 mm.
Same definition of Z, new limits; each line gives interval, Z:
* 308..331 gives 309.5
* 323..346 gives 344.5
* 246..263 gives 259.5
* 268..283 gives 269.5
